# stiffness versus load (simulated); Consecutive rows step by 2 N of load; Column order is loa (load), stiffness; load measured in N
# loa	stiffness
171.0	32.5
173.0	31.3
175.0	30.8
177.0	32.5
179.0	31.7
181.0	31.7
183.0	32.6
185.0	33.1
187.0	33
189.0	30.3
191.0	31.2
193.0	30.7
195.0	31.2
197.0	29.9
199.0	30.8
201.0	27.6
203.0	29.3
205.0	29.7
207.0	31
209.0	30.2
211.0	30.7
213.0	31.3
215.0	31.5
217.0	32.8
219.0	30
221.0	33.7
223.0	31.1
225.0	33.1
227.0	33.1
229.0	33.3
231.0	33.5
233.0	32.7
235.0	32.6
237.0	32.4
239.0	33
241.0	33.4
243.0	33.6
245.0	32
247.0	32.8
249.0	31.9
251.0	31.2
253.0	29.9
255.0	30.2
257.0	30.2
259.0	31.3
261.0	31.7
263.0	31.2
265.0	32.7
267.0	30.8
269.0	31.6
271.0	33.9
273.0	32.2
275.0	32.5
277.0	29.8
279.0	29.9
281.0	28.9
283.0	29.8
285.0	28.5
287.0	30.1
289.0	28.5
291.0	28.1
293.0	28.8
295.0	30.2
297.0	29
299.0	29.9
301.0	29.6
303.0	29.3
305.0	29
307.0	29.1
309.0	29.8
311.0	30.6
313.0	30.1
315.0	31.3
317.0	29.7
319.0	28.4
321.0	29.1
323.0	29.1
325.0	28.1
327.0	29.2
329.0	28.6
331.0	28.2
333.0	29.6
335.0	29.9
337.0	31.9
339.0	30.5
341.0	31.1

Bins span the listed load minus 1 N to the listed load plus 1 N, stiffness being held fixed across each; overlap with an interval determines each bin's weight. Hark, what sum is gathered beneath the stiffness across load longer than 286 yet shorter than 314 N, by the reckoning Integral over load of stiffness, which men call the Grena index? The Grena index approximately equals 824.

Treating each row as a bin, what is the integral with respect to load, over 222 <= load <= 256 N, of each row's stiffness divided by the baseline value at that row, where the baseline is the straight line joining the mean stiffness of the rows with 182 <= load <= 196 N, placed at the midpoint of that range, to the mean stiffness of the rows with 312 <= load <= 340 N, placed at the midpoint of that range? 35.5 N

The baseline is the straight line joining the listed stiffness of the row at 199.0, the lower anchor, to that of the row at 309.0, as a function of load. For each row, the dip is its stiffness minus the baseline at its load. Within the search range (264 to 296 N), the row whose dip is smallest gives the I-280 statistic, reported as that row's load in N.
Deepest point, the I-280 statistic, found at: 291.0 N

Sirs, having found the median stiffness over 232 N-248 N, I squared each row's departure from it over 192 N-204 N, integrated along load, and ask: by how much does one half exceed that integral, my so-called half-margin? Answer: -113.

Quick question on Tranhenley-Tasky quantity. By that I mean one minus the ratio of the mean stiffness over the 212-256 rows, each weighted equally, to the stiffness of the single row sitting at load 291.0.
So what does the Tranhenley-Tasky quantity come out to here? -0.15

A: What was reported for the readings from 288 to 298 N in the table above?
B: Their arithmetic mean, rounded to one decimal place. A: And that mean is 28.9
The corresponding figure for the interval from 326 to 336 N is 29.1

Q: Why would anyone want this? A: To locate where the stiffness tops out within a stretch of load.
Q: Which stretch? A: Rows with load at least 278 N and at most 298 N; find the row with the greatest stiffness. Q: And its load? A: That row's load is 295.0 N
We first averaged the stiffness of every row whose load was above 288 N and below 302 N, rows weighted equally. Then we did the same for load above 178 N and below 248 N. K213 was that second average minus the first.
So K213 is 2.6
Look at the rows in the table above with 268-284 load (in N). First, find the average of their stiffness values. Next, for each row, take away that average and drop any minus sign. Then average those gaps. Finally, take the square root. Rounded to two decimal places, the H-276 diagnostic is 1.21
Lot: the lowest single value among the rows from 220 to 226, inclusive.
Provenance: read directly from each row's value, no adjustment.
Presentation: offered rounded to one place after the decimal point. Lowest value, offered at 31.1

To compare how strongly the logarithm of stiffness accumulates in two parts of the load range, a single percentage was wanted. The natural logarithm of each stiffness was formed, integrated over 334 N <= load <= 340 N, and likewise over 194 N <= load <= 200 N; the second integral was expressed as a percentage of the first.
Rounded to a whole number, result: 100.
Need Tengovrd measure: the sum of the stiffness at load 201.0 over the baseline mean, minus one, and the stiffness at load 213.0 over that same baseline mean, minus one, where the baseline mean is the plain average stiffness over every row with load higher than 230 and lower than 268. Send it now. -0.157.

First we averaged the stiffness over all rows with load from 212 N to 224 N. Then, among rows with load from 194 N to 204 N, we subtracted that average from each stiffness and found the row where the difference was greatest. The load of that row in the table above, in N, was 195.0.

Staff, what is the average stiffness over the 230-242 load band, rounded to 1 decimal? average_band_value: 32.9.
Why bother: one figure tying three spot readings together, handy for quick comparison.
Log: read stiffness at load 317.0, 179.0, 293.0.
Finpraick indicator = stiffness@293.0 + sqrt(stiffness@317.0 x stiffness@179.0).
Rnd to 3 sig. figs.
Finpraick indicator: 59.5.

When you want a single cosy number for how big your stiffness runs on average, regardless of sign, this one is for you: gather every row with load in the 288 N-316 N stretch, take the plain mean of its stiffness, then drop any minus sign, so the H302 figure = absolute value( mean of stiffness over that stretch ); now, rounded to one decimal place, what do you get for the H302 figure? 29.5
